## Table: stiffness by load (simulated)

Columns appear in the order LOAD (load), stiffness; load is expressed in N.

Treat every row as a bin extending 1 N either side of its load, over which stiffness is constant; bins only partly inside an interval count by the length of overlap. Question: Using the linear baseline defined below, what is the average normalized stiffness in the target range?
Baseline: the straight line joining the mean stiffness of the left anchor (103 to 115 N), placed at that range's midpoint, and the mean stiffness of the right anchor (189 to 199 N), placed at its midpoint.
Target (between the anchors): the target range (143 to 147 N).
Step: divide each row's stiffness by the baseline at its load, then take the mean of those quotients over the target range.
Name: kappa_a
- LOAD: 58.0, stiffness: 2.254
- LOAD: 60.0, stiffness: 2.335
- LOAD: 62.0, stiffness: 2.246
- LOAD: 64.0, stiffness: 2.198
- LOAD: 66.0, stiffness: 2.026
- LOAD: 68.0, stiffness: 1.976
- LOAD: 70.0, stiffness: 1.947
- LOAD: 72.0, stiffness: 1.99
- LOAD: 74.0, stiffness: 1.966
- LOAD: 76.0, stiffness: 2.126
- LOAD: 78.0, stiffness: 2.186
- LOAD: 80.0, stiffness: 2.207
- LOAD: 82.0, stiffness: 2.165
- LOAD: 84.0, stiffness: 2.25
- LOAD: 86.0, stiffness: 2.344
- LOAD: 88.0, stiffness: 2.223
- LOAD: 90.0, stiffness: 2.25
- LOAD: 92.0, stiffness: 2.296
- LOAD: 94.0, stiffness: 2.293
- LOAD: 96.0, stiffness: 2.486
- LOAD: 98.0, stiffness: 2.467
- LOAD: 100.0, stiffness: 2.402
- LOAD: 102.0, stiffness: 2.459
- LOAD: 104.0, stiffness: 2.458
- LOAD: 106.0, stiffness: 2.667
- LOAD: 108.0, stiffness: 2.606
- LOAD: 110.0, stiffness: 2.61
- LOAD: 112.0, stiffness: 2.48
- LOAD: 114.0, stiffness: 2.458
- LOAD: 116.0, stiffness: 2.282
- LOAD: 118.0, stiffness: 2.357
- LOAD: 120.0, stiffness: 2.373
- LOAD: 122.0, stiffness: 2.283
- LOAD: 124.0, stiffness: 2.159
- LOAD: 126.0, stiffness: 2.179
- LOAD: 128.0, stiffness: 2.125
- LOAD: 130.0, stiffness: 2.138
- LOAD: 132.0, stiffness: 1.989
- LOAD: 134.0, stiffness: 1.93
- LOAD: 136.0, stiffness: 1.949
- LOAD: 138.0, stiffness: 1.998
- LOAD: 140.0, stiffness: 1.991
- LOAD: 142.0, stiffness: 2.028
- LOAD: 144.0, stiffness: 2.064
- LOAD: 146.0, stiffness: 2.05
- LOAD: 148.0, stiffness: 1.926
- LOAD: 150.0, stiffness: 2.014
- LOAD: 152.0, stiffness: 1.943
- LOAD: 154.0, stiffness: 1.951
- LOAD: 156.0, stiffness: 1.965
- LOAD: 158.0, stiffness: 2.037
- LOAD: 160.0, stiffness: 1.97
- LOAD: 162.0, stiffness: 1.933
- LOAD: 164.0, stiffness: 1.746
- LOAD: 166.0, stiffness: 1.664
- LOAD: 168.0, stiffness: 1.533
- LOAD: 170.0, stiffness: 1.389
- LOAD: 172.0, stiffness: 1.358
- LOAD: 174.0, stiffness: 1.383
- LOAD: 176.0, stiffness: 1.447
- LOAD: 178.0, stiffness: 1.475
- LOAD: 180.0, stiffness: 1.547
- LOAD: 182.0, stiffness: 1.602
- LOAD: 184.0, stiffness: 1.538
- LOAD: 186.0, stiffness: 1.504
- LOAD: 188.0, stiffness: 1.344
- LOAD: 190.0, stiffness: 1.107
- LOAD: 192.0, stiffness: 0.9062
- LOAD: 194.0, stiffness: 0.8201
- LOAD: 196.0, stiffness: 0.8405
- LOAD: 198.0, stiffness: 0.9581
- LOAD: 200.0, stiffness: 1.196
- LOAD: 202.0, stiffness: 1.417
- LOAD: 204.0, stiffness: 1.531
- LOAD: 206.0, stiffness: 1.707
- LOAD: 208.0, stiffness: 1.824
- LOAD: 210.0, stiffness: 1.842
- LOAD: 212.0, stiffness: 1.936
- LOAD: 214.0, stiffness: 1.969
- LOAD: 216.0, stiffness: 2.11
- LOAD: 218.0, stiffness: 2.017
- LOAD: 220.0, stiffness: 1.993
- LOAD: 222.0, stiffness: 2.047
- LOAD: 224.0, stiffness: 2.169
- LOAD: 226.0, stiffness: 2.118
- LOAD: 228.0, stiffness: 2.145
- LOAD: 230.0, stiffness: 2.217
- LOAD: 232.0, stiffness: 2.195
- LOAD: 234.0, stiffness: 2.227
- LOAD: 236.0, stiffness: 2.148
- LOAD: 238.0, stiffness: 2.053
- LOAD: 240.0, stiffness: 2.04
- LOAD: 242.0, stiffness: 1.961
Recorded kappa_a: 1.11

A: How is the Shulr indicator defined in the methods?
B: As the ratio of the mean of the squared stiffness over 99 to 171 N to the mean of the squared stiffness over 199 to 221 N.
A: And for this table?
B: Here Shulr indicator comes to 1.4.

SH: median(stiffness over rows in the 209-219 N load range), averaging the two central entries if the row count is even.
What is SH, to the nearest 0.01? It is 1.97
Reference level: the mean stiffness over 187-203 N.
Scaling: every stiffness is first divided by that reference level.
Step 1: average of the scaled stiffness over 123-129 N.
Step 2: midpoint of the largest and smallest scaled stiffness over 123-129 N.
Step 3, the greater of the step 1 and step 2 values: 2.01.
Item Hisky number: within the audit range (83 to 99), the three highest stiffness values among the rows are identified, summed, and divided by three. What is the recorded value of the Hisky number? 2.4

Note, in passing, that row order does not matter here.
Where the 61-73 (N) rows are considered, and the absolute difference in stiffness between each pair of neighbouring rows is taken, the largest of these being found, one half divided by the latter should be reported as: 2.9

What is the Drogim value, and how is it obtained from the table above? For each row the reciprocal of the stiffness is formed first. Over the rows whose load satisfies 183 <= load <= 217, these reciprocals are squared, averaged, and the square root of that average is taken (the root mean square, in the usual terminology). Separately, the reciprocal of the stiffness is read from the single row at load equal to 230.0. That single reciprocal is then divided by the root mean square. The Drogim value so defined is 0.57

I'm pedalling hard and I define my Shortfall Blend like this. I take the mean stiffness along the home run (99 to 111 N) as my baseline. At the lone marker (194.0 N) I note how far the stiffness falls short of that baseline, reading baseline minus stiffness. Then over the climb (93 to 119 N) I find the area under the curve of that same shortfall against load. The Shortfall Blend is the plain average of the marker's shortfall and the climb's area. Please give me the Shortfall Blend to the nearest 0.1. 1.8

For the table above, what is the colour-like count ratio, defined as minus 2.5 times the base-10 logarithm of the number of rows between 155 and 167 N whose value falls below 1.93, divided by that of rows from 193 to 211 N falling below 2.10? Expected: 1.6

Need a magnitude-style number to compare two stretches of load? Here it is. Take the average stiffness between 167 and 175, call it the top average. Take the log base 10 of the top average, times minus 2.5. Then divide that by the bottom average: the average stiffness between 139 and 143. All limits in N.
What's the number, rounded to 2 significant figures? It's -0.19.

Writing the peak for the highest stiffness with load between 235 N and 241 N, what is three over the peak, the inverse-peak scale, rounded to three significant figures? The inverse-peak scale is 1.40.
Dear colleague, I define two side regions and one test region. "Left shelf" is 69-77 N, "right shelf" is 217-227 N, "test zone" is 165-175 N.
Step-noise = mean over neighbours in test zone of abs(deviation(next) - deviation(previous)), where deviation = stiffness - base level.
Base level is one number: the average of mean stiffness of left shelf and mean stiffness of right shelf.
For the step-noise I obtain 0.083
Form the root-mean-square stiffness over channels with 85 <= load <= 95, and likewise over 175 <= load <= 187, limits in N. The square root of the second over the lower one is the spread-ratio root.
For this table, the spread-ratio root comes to 0.82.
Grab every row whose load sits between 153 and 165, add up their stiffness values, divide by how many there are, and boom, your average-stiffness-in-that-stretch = 1.93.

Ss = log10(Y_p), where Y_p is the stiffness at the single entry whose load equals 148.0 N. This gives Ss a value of 0.28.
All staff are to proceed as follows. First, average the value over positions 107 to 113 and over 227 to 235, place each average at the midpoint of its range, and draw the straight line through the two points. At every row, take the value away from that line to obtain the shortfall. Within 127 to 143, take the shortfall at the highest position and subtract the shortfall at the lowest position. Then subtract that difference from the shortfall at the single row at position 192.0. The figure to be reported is 1.4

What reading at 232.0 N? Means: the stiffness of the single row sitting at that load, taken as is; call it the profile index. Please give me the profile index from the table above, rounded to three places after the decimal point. 2.195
